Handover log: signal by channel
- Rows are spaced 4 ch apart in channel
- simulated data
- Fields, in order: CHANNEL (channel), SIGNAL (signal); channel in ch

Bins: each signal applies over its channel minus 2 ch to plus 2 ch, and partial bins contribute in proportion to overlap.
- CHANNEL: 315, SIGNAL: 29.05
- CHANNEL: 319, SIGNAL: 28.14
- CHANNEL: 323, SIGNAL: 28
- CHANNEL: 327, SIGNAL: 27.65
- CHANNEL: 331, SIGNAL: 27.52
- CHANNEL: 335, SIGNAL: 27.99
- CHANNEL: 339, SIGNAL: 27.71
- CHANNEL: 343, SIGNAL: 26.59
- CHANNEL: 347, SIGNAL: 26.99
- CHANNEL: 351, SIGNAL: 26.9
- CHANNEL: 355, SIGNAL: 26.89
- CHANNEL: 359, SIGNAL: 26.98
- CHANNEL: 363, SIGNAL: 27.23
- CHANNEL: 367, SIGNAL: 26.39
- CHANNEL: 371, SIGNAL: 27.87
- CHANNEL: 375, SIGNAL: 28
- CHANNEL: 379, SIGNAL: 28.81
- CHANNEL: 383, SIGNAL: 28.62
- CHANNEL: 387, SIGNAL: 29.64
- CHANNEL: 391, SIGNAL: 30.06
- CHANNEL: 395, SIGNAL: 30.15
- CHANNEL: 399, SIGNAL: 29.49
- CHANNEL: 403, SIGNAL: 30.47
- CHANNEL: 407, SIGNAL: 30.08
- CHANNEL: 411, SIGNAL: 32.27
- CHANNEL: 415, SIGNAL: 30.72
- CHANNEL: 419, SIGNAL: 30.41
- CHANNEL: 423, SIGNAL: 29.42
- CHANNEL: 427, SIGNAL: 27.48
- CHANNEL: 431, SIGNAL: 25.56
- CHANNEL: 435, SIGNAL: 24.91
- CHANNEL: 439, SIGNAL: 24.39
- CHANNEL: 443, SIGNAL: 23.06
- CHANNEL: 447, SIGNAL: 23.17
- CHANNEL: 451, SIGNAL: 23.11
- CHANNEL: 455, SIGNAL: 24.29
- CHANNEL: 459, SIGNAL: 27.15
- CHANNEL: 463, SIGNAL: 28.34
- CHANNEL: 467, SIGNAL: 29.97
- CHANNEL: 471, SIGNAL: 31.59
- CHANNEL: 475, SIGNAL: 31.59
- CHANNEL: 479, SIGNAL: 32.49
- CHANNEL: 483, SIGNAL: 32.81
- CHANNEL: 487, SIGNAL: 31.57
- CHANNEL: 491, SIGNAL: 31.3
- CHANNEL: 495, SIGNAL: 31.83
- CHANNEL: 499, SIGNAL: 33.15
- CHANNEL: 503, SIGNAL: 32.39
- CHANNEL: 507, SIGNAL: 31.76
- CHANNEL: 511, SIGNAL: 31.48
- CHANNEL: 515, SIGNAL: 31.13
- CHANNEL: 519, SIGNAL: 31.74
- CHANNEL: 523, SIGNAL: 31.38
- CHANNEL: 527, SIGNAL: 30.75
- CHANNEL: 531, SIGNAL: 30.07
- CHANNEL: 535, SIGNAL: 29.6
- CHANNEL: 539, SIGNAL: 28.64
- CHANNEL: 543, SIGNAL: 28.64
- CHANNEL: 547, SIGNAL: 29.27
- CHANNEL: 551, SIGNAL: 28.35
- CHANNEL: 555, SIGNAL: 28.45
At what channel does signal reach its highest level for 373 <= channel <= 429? 411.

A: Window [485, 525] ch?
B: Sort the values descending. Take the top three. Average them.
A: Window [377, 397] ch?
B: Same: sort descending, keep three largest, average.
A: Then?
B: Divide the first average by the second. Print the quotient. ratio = 1.08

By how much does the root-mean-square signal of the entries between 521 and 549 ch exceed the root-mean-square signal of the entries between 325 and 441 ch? 1.54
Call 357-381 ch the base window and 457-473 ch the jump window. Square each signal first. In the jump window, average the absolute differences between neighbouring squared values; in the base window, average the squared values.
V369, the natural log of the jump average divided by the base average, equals -2.2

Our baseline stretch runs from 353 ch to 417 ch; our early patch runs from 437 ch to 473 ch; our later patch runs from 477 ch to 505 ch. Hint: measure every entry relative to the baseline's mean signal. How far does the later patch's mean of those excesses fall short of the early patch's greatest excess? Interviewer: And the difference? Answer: -1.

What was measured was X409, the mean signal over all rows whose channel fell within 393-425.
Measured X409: 30.4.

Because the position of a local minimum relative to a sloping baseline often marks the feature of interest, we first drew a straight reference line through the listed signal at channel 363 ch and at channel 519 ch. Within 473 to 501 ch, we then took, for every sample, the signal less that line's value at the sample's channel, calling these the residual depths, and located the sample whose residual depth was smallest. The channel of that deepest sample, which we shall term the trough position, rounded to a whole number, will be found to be 491 ch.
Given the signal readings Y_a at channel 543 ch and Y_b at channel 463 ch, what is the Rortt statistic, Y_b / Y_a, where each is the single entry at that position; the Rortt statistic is 0.99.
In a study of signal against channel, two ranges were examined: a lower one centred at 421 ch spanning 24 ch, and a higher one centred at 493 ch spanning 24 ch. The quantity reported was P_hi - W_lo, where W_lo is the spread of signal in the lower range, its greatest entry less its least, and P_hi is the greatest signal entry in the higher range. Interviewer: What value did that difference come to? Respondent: 26.4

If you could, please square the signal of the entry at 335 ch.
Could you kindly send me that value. 783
